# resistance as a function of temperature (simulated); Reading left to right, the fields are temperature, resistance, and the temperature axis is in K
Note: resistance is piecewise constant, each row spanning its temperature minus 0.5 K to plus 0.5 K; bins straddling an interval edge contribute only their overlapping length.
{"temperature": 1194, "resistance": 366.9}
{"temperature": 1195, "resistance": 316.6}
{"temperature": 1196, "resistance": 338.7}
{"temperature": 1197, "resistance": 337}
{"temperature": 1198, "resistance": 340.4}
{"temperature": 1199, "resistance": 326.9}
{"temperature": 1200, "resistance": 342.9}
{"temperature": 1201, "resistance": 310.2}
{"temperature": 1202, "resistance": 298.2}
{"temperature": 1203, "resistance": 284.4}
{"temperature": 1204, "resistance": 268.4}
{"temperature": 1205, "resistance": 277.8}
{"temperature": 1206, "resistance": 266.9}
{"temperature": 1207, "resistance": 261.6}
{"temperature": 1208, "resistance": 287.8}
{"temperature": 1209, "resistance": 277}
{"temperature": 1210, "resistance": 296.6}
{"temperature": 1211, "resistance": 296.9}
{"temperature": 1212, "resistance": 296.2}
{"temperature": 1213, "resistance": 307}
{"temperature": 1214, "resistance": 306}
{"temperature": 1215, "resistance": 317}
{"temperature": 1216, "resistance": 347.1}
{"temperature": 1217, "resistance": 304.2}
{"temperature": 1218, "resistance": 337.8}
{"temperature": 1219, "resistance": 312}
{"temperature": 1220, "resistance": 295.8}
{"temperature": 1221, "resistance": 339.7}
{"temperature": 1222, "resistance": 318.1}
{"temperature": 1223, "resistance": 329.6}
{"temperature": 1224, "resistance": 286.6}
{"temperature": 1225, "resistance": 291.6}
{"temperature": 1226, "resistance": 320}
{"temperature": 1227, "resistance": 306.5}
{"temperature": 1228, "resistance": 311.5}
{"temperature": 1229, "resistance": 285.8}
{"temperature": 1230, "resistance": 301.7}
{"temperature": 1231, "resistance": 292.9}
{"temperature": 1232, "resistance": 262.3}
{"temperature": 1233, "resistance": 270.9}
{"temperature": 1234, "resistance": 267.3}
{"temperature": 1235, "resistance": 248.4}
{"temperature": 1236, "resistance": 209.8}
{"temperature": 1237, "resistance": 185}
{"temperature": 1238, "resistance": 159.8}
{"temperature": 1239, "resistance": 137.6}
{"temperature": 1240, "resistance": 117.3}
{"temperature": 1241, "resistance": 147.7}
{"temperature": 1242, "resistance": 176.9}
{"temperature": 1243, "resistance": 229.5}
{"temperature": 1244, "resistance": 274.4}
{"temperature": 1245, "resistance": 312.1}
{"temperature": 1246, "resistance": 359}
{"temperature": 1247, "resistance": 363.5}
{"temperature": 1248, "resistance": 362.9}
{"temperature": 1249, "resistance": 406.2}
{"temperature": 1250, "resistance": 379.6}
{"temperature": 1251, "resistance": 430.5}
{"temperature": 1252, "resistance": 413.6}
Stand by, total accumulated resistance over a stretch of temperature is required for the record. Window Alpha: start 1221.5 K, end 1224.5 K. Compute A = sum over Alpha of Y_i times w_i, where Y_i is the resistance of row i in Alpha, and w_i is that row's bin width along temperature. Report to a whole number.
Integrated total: 934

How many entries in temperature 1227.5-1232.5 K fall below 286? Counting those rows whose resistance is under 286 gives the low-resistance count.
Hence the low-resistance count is 2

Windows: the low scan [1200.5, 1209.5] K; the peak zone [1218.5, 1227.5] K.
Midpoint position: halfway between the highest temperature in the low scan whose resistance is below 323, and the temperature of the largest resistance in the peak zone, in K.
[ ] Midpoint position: 1215.0 K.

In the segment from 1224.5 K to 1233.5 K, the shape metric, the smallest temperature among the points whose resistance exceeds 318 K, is 1226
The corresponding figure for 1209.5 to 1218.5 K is 1216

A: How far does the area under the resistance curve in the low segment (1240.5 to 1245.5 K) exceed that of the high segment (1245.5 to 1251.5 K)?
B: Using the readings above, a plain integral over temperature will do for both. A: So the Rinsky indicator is -1161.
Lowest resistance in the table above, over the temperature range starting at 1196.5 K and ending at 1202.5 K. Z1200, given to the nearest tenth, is 298.2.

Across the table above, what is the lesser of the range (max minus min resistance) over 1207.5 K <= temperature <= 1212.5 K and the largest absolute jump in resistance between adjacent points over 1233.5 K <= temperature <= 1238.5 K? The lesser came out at 20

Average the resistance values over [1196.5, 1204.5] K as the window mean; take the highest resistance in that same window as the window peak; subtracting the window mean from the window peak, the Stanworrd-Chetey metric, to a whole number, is 29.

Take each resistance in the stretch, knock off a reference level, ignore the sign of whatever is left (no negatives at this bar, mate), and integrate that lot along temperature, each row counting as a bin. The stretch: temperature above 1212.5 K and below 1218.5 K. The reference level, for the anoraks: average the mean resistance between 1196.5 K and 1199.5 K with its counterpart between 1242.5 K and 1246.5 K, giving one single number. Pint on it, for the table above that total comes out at 85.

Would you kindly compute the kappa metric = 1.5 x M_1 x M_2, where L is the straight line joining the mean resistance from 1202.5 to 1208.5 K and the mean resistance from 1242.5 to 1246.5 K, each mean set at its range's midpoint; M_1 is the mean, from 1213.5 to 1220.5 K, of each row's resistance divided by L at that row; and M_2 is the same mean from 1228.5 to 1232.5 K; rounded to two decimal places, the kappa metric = 1.69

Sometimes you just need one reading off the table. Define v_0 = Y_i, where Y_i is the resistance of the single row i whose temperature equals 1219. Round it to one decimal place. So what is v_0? 312.0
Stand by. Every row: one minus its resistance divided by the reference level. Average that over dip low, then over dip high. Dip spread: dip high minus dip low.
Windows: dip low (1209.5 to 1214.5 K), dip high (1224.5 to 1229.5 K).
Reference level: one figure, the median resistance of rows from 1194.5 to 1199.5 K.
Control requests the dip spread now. -0.01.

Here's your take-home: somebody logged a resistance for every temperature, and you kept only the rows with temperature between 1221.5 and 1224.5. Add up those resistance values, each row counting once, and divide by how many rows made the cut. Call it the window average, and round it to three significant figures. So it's 311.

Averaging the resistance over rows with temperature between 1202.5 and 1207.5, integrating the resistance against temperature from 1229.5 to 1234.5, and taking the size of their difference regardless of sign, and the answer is 1123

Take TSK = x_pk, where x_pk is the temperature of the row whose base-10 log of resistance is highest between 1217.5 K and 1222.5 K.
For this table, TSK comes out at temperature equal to 1221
